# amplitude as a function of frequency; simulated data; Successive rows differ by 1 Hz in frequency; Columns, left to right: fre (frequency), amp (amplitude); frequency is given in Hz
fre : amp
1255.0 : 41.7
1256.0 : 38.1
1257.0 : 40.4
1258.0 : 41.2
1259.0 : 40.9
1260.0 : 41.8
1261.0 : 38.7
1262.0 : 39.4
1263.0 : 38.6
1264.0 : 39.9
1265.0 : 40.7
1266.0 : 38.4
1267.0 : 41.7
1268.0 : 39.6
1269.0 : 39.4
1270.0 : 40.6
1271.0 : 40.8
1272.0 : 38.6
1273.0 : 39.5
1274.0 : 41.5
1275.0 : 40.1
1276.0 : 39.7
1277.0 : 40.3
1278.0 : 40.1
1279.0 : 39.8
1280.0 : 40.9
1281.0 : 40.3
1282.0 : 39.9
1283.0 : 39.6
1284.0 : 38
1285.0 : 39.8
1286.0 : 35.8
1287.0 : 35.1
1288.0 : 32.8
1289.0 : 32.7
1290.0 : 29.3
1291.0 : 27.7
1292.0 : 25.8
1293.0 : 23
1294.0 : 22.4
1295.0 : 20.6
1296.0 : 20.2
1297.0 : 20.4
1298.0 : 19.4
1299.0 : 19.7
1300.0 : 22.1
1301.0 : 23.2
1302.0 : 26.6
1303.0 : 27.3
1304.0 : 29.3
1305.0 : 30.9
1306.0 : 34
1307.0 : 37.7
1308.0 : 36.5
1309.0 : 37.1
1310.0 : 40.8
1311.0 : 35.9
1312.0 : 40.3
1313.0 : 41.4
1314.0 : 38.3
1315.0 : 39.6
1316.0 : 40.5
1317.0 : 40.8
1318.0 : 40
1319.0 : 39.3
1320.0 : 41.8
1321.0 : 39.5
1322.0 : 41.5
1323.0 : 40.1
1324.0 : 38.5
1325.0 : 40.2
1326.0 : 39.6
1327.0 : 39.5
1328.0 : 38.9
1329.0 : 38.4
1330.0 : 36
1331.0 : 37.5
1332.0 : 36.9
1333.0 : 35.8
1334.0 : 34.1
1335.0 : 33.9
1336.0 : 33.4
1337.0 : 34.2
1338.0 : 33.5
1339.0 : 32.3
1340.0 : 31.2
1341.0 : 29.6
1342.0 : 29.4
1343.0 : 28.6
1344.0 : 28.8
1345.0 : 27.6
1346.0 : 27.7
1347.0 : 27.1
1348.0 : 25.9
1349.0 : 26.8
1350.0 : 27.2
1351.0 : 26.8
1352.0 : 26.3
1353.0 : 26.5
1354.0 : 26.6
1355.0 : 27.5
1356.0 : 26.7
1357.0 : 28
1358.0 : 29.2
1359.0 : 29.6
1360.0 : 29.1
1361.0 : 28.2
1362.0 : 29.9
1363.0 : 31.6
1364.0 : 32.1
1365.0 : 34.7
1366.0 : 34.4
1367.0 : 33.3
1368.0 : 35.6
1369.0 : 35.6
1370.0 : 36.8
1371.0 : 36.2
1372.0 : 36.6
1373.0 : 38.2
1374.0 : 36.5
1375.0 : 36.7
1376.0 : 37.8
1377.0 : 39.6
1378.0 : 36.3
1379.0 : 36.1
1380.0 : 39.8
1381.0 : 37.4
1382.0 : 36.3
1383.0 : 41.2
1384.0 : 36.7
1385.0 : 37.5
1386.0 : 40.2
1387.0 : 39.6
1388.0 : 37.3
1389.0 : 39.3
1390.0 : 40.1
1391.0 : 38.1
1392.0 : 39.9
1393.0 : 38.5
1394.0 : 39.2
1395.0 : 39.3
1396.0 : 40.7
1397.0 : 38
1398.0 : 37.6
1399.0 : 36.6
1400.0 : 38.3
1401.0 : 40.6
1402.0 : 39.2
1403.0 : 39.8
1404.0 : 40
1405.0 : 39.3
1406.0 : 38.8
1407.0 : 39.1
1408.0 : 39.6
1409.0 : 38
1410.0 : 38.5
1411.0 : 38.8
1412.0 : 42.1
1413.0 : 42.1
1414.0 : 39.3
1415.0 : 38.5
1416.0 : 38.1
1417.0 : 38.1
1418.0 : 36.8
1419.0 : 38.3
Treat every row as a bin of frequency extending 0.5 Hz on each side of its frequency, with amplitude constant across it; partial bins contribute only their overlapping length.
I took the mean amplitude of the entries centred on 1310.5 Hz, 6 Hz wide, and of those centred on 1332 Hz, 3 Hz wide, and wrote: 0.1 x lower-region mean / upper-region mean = 0.105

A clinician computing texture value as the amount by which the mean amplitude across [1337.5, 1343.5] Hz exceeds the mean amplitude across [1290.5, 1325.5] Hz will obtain -2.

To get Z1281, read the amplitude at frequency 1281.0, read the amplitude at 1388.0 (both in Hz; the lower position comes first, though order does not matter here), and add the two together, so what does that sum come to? 77.6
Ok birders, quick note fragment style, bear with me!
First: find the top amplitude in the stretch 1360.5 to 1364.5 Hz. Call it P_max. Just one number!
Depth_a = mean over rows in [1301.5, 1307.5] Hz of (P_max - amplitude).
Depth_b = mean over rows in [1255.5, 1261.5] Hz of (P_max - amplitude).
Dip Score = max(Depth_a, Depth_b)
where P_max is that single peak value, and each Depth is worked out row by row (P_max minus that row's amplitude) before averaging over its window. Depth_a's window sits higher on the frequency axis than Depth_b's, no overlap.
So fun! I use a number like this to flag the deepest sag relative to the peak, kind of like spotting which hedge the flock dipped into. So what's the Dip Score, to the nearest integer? 1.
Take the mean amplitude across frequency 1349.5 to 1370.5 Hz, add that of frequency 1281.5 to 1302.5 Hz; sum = 59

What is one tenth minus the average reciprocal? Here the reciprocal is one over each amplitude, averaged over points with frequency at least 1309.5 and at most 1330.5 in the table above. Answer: 0.0747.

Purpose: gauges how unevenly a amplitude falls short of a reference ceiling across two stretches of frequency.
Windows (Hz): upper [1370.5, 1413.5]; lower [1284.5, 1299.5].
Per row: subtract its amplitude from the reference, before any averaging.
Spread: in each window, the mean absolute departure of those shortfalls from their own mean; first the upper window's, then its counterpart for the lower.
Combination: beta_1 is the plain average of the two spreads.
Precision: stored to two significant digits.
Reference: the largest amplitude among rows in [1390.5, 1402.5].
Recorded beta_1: 3.6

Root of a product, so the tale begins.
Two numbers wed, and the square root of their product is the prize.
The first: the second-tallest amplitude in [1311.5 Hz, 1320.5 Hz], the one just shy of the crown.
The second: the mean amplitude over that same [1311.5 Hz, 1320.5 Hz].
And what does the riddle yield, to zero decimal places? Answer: 41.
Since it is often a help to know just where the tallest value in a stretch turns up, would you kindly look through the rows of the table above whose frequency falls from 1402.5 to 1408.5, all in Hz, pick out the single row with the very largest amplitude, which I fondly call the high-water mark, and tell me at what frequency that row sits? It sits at 1404.0 Hz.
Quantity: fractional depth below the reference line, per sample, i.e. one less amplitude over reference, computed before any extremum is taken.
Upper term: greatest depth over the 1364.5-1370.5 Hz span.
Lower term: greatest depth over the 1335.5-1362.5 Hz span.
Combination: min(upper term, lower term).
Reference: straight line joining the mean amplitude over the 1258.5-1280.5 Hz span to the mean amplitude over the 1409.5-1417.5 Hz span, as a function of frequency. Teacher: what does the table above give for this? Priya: 0.16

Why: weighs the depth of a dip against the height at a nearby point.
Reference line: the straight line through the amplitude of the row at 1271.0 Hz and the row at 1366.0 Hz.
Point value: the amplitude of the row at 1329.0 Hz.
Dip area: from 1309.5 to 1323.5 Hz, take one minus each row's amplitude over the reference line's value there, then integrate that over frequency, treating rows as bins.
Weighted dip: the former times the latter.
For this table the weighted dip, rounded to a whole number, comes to -32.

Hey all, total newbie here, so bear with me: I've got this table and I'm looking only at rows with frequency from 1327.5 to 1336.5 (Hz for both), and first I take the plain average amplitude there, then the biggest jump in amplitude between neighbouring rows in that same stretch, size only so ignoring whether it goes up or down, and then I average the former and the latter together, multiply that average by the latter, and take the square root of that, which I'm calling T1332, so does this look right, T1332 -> 6.8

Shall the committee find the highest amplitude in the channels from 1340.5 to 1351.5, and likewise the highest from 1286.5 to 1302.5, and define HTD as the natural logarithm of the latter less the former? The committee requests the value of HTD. 1.7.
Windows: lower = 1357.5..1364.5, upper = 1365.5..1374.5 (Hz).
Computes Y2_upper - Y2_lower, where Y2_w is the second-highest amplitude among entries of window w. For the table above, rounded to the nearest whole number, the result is 5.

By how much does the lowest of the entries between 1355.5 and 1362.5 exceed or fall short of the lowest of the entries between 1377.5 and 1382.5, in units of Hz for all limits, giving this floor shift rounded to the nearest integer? -9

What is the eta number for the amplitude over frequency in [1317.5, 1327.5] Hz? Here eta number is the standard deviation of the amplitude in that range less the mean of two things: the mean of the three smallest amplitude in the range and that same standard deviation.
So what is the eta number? -19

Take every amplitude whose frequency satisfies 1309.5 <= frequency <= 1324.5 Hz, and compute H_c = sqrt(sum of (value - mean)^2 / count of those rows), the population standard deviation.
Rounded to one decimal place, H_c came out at 1.5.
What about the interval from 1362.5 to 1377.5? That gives 2.1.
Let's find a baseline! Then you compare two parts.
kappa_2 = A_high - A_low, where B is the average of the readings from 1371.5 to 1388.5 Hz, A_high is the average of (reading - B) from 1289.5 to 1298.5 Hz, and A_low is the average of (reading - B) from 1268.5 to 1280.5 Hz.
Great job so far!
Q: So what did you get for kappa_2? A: -17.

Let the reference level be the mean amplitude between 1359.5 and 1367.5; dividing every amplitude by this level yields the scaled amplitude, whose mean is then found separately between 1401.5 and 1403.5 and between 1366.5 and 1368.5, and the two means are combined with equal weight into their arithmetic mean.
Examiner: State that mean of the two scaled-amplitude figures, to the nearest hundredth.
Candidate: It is 1.17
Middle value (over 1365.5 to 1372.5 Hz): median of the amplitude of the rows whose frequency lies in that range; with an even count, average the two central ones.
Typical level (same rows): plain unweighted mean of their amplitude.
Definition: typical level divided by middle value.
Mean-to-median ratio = 1.00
